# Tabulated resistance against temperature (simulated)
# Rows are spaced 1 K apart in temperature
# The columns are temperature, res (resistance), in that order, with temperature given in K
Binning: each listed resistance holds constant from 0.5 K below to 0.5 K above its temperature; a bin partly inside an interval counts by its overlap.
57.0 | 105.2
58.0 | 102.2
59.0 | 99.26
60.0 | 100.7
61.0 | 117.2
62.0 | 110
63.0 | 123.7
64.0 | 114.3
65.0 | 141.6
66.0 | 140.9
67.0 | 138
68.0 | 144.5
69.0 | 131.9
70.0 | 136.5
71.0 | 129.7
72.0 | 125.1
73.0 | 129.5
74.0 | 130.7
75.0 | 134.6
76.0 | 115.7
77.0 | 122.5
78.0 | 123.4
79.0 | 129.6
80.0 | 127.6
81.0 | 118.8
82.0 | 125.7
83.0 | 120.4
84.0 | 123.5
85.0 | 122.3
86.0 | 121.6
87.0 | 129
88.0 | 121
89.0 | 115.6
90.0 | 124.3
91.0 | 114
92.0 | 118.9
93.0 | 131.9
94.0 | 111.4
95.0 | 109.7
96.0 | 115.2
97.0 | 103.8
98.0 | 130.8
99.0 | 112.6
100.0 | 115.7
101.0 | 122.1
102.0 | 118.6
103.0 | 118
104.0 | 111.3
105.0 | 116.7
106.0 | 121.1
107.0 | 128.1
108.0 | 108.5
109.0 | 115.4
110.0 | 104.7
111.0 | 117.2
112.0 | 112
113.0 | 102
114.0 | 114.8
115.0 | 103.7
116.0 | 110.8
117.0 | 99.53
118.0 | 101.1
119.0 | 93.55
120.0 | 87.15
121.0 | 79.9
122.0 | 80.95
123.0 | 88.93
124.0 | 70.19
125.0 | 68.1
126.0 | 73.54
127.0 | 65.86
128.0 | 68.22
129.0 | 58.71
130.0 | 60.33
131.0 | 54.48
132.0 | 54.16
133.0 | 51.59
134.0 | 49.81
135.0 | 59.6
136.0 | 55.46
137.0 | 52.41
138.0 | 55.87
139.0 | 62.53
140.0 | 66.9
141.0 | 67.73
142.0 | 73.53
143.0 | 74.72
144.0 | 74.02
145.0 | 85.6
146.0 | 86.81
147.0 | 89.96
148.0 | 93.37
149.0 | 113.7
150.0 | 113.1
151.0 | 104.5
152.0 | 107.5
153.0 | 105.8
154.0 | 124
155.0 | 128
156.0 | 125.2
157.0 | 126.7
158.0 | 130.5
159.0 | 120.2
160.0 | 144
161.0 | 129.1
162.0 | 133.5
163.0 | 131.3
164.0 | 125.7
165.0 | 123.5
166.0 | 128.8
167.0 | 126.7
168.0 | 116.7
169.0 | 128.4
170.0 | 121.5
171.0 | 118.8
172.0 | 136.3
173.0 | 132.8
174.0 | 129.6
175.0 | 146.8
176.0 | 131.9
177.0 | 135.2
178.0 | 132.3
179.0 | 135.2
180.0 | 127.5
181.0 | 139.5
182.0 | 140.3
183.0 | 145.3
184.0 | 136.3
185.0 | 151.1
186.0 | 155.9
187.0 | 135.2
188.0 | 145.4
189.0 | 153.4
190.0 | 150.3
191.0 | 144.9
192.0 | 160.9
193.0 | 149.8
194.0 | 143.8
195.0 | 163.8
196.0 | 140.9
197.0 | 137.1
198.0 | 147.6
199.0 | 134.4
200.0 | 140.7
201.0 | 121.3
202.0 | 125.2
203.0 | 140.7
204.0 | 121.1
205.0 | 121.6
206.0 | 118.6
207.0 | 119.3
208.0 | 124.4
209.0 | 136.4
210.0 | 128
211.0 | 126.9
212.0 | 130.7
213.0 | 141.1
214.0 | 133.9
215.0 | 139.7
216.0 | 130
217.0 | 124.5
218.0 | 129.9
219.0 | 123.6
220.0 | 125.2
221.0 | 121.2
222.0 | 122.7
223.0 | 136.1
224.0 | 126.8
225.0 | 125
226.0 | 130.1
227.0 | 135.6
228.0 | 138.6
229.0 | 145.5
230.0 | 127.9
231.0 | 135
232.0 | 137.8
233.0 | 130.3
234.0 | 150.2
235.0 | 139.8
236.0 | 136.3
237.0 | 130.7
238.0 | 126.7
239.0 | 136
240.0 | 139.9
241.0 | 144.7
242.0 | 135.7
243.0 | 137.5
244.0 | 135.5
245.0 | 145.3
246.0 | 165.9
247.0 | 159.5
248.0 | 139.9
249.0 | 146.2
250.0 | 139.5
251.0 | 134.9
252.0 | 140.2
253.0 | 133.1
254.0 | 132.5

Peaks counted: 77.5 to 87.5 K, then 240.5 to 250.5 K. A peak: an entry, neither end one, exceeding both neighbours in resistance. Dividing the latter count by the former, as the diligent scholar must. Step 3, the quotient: 1.00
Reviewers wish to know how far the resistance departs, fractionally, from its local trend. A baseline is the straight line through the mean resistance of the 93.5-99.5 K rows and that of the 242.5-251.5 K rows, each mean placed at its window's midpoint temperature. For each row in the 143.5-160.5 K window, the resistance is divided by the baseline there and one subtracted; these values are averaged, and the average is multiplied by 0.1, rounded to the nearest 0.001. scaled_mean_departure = -0.012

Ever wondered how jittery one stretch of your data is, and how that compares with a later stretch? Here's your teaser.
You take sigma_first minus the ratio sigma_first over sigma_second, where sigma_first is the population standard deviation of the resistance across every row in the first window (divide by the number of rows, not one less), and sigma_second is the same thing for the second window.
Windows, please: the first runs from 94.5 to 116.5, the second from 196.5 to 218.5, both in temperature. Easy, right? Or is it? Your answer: 6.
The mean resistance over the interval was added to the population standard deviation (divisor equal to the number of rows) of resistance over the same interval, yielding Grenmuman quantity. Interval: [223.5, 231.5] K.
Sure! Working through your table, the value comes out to 140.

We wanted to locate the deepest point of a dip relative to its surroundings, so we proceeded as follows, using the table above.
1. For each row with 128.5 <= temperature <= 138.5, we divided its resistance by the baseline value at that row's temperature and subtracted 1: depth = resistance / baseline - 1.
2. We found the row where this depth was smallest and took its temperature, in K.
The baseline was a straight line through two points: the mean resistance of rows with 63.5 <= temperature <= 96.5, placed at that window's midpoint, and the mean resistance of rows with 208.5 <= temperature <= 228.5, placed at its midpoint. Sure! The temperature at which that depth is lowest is 134.0 K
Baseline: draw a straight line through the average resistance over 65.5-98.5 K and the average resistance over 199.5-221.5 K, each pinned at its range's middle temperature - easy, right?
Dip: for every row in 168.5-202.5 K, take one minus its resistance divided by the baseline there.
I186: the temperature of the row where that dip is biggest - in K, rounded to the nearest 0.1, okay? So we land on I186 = 171.0 K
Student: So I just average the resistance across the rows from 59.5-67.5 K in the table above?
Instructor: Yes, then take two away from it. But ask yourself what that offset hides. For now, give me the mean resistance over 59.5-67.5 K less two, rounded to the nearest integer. 121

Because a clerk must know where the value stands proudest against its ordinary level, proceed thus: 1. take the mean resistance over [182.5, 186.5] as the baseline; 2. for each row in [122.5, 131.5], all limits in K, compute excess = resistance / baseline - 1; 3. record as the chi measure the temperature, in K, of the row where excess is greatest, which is 123.0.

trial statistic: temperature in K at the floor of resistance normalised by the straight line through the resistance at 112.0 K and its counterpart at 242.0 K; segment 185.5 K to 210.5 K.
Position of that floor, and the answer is 206.0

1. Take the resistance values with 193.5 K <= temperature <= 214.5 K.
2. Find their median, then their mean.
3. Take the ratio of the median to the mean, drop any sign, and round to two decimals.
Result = 1.01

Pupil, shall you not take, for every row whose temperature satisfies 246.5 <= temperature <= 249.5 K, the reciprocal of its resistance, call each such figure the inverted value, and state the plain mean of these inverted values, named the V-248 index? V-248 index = 0.0068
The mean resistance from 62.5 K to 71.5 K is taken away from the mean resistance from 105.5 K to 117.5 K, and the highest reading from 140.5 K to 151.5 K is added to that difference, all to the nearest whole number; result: 92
